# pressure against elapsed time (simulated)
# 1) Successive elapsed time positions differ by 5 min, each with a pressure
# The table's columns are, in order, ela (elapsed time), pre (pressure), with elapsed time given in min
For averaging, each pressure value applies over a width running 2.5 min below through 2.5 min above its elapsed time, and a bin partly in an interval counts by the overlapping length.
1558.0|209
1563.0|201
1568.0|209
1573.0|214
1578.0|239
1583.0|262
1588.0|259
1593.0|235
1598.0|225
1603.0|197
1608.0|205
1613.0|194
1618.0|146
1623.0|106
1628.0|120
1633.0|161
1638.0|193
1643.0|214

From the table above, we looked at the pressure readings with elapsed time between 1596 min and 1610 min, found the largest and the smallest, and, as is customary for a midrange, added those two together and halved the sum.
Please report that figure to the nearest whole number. 211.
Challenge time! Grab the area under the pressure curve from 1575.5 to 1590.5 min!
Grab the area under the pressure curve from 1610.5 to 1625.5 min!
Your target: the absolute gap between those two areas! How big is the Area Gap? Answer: 1570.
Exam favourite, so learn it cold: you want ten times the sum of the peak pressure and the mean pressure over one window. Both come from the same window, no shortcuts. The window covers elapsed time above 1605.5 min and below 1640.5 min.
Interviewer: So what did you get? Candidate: 3657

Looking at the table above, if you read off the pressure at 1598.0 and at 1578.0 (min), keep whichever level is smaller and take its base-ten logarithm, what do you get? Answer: 2.35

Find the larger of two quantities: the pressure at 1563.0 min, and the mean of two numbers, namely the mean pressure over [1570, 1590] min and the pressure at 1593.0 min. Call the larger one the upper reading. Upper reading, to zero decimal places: 239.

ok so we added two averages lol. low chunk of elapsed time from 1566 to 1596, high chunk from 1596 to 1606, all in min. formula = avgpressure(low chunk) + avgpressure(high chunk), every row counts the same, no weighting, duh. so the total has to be 447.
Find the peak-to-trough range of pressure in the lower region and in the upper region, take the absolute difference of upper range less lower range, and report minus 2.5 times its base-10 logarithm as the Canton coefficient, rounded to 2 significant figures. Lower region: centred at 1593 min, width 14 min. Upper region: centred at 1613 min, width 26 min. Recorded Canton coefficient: -4.5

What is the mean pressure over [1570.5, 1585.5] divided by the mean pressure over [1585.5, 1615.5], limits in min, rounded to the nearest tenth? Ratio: 1.1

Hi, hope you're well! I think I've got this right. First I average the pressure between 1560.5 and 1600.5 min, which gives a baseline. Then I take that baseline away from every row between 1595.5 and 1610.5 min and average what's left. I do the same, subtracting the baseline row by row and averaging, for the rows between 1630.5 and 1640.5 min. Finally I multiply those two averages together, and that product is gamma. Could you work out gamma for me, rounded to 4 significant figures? 1150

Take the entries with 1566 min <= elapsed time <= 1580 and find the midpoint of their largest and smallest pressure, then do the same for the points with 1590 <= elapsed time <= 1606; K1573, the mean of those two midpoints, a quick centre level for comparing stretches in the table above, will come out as 220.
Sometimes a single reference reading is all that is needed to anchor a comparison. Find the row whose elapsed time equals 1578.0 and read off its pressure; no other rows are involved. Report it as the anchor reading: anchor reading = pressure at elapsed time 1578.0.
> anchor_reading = 239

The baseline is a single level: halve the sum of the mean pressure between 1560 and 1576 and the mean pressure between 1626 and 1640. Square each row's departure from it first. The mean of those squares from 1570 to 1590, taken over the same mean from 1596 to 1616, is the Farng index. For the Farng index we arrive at 6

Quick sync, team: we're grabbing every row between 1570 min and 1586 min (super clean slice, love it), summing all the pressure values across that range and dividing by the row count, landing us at 238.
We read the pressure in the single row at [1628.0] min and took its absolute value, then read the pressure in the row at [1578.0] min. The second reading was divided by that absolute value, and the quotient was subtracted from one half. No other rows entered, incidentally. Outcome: -1.49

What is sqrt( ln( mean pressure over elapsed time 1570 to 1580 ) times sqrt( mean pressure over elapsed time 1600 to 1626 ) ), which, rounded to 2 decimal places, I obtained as 8.40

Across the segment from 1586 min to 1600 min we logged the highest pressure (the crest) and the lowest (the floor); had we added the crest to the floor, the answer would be 484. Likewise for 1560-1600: 463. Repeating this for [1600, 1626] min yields 311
